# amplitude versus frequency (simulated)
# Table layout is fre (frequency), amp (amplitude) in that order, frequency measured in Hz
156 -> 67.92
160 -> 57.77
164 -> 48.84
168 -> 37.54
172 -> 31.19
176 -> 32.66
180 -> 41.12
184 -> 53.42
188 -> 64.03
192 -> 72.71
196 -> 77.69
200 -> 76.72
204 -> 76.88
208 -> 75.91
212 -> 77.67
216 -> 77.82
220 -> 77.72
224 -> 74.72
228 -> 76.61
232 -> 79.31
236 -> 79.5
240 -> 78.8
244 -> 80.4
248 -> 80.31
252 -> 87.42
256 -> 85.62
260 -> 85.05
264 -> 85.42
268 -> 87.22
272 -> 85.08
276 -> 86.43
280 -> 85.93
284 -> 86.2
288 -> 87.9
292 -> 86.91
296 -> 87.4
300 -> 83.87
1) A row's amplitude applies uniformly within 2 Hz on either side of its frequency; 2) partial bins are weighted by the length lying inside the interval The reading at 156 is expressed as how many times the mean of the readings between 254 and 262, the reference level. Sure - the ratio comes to 0.80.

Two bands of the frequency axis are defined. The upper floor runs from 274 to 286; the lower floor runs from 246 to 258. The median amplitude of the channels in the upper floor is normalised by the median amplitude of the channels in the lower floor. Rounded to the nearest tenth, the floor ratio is 1.0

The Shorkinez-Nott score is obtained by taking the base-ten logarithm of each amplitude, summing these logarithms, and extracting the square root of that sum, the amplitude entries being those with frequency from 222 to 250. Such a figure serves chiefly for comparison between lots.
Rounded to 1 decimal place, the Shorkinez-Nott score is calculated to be 3.6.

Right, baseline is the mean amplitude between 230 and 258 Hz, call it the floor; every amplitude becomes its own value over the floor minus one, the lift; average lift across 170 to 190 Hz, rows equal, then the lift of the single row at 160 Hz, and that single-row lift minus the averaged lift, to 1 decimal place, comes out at 0.2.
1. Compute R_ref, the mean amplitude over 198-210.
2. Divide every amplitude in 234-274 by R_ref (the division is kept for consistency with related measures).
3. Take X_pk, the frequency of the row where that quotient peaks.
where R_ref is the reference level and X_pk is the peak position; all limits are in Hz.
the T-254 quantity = 252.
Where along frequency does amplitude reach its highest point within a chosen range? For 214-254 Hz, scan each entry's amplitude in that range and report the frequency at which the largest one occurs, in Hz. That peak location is 252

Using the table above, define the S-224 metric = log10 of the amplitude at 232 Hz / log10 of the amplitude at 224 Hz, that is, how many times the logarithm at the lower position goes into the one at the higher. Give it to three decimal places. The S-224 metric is 1.014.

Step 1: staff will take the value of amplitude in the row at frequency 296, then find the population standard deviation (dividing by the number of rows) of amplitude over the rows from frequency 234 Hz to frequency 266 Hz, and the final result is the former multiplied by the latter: 277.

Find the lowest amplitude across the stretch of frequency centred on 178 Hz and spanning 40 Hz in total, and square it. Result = 973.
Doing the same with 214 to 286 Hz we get 5583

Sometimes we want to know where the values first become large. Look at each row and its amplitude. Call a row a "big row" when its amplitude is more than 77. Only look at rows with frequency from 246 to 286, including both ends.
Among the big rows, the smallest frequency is 248 Hz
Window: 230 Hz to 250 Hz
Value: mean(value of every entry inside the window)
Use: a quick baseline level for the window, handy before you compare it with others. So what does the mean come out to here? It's 79.7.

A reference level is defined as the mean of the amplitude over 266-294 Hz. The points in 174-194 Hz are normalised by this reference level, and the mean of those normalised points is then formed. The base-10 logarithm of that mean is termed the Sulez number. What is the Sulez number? -0.215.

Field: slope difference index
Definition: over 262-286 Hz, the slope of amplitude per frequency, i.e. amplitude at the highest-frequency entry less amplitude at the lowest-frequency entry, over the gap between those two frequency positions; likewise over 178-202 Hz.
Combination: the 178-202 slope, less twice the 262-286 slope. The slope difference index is 1.7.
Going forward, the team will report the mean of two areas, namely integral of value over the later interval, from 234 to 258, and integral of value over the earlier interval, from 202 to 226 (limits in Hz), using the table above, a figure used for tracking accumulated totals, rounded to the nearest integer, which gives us 1906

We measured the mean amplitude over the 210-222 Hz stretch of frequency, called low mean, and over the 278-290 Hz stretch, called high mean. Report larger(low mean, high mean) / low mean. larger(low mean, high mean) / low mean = 1.12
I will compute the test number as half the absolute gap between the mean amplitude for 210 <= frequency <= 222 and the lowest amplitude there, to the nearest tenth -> 0.0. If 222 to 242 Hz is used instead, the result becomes 1.5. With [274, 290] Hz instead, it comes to 0.3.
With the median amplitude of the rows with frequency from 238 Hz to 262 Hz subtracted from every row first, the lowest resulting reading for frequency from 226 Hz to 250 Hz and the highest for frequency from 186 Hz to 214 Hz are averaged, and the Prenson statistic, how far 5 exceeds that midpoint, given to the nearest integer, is 11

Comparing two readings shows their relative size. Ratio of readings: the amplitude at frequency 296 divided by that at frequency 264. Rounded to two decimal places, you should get 1.02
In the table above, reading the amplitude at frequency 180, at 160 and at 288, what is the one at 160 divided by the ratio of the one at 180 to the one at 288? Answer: 123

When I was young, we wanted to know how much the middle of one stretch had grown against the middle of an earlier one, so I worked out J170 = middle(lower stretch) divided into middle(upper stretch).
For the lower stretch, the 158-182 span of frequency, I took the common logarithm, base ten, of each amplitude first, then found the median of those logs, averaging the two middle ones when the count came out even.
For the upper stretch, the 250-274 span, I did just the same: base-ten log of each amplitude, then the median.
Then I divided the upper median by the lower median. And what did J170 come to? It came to 1.21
